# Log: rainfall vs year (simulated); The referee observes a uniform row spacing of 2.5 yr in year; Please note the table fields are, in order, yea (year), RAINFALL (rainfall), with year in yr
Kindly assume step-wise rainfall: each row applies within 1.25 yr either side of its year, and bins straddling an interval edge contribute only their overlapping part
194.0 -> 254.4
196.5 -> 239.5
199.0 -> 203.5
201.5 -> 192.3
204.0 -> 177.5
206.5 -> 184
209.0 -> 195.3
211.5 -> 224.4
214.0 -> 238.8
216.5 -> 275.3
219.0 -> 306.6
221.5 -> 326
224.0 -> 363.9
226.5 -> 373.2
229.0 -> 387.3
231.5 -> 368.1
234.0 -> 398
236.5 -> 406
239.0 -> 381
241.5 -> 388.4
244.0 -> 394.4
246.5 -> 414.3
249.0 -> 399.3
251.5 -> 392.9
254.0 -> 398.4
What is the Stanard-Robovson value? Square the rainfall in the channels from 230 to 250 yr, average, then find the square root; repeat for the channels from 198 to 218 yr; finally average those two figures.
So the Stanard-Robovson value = 304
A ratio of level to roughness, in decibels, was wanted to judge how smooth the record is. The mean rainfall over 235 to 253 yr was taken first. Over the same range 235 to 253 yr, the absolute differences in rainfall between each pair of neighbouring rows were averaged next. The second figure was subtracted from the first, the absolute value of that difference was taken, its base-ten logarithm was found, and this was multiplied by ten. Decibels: 25.8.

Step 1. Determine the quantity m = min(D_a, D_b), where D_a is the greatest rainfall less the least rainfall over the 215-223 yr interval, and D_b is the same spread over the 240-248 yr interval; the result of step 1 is 26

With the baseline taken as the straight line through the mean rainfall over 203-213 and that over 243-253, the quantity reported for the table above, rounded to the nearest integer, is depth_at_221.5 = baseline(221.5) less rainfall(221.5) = -60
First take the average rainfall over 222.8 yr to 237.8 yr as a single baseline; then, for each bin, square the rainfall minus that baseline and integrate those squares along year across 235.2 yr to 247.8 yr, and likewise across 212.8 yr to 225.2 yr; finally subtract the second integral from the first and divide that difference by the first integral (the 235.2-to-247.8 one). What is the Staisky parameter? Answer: -23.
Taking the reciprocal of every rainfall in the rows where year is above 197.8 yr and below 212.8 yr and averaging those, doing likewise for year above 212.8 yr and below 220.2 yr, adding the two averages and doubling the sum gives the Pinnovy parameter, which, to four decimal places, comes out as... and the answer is 0.0176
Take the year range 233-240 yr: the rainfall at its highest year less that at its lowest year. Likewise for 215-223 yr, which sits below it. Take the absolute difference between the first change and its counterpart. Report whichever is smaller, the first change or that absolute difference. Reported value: -17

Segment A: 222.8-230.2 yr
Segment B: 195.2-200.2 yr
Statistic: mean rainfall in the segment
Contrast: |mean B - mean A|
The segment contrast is 153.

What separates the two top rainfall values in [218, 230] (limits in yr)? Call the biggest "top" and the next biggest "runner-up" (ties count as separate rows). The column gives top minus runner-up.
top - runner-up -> 14.1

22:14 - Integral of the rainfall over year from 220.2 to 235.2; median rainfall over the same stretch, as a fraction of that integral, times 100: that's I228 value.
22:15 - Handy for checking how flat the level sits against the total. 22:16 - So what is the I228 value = 6.69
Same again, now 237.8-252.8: 6.64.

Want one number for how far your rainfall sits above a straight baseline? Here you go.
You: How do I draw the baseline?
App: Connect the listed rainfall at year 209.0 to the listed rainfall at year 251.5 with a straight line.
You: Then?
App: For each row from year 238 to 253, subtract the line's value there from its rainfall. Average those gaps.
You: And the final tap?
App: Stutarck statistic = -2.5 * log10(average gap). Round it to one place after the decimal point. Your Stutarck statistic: -3.7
